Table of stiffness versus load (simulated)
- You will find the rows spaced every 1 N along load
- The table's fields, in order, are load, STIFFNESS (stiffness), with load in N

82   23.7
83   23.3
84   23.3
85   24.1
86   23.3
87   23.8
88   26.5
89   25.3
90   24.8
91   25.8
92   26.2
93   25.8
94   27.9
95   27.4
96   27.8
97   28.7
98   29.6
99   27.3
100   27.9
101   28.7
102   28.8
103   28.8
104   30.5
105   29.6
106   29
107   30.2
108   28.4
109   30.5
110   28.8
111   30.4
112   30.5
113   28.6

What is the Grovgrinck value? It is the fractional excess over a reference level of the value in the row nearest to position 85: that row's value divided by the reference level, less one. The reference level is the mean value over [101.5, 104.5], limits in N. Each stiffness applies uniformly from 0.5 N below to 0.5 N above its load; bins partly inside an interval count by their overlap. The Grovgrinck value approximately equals -0.18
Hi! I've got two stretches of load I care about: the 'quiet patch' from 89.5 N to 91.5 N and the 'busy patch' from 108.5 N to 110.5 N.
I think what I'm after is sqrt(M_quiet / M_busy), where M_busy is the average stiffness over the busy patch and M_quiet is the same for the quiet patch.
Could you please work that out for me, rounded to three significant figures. 0.924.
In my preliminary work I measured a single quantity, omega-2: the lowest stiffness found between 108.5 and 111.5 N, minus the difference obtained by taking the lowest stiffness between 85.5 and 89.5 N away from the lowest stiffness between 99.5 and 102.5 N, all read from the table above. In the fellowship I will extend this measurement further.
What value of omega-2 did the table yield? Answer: 24.2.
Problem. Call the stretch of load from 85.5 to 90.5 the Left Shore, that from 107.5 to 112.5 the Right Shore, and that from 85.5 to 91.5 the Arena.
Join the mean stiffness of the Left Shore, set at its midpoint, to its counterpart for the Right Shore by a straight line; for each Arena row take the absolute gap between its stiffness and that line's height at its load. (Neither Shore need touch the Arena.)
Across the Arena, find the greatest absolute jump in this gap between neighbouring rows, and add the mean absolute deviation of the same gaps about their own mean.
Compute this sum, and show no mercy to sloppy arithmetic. 1.8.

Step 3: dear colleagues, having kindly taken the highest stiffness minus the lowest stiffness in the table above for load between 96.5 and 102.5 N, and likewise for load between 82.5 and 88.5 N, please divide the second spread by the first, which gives 1.4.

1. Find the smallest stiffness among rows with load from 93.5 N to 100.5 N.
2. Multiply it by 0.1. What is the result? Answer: 2.7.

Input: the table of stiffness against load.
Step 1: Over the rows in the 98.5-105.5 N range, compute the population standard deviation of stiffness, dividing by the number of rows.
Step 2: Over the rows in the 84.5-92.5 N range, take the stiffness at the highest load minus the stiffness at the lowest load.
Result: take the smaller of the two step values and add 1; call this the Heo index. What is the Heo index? 2.0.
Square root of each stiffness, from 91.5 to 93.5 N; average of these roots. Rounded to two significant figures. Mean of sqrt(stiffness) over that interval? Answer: 5.1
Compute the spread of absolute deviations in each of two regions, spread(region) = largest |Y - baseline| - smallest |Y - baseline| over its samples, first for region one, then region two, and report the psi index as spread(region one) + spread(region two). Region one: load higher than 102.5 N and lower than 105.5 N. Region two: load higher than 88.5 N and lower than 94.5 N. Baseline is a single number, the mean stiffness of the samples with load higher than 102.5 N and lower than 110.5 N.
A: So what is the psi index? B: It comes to 4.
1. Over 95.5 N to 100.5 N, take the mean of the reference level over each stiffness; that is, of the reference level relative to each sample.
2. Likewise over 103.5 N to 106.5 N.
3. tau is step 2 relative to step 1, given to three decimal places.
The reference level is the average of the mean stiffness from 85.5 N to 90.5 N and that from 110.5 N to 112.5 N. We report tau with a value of 0.951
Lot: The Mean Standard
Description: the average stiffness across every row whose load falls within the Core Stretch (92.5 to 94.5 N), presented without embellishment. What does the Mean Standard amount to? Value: 27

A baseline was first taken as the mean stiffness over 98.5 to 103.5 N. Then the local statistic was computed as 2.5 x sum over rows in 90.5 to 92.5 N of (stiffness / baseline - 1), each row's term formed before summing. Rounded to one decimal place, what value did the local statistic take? -0.4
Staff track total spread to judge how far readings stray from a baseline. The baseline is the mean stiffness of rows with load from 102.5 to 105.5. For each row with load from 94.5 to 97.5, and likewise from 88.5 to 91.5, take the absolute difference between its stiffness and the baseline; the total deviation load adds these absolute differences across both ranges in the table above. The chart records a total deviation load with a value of 18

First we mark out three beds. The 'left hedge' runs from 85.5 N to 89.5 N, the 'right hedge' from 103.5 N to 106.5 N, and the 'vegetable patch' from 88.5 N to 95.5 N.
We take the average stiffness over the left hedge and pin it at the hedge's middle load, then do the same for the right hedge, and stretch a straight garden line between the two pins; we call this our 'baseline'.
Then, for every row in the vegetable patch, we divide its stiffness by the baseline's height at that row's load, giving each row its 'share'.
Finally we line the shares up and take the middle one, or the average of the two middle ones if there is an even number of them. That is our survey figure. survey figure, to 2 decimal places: 1.01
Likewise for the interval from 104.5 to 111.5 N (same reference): 0.97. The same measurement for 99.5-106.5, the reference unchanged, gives 1.00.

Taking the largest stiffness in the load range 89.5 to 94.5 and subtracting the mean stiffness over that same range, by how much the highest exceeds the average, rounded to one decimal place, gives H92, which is 1.8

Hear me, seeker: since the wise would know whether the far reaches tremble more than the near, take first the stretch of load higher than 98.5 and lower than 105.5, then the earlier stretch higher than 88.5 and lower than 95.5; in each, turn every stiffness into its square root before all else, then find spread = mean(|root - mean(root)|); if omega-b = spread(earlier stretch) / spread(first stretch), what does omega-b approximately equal 1.2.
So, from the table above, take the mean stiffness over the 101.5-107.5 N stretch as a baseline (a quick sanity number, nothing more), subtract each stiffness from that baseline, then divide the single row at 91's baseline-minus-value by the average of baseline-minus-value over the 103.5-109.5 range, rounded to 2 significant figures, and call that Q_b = -17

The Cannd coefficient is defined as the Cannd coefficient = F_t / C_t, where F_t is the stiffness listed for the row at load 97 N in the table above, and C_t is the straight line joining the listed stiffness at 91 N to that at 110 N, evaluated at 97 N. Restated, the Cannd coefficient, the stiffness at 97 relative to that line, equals 1.07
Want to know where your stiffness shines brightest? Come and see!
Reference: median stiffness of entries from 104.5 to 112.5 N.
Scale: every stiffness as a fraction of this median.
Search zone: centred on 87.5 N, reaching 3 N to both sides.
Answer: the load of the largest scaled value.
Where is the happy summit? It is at 88 N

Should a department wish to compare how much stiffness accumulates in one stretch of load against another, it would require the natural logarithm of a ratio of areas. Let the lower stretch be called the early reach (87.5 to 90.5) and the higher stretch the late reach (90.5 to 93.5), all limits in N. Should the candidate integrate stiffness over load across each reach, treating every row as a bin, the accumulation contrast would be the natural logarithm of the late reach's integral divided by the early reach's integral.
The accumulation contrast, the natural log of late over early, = 0.02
